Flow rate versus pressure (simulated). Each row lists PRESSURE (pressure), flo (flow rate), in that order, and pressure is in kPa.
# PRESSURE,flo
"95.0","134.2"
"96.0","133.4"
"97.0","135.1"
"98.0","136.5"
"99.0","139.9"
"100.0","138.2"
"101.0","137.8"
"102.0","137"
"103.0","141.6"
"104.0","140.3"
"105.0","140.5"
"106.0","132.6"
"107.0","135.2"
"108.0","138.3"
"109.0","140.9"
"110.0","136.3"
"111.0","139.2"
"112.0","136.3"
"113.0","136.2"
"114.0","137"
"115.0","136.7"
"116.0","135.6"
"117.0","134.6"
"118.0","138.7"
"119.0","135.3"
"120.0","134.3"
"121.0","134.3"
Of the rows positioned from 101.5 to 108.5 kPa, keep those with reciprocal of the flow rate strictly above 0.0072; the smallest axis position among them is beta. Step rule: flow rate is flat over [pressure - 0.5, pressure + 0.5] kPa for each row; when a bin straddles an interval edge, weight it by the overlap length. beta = 102.0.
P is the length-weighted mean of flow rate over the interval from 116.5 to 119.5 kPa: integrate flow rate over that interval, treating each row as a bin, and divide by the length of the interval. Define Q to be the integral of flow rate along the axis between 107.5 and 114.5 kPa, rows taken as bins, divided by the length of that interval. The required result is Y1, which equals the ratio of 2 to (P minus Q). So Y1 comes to -1.3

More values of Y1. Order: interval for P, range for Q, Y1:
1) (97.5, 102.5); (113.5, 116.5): 1.4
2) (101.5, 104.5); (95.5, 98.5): 0.4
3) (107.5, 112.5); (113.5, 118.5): 1.2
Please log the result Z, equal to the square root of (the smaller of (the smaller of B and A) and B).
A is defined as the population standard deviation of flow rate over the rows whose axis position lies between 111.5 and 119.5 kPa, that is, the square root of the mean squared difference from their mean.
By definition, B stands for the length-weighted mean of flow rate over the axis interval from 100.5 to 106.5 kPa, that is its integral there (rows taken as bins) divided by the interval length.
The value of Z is 1.08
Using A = 1.2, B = 138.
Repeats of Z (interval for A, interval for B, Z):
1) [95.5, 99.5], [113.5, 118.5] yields 1.55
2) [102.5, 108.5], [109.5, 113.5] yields 1.79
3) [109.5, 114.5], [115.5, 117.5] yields 1.07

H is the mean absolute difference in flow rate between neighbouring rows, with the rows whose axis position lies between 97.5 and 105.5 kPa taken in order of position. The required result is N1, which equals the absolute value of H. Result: 1.77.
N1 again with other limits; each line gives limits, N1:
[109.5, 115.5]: 1.40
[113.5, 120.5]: 1.82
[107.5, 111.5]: 3.37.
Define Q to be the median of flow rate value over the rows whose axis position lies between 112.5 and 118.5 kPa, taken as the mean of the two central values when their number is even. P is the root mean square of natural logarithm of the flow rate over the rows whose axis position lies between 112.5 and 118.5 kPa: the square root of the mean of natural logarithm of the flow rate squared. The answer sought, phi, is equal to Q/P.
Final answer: 27.76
